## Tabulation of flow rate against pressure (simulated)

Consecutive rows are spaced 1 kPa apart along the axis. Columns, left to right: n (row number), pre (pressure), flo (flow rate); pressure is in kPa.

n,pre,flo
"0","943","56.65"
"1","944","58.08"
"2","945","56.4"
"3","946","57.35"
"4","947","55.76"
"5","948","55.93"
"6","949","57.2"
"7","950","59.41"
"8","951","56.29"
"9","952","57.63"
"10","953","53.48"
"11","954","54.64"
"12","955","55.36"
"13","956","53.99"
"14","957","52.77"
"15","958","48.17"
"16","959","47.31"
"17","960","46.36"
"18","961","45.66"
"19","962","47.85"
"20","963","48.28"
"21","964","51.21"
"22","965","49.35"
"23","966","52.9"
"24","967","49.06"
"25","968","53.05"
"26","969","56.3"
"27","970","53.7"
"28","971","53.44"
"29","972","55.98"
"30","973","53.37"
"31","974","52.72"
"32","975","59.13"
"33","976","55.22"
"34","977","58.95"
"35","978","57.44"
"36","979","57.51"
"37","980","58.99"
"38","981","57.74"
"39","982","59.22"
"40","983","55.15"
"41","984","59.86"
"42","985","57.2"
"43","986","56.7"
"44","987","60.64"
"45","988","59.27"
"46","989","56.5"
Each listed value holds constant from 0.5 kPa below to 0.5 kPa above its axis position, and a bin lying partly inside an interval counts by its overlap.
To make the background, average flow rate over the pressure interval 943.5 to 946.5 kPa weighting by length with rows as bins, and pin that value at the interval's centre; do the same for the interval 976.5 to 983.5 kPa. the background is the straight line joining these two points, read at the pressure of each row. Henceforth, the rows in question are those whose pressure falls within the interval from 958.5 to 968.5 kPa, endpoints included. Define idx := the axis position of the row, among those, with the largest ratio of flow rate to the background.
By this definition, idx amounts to 968 kPa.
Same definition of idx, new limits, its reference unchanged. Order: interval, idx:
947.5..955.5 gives 950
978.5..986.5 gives 984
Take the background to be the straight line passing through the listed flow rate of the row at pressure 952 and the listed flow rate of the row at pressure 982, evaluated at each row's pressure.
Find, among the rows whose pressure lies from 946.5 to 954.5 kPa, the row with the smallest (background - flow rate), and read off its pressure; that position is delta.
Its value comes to 950 kPa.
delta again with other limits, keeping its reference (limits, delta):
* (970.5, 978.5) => 975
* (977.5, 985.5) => 984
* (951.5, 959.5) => 952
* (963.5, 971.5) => 969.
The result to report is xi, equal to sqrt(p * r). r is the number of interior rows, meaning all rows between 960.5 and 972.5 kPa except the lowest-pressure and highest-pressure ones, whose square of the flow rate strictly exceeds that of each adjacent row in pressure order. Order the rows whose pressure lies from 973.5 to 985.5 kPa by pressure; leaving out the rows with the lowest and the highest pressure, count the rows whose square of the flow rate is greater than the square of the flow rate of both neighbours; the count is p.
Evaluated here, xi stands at 3.87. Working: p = 5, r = 3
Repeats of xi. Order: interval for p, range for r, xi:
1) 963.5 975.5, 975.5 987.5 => 3.46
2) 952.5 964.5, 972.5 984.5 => 2.00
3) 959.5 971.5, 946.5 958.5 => 3.00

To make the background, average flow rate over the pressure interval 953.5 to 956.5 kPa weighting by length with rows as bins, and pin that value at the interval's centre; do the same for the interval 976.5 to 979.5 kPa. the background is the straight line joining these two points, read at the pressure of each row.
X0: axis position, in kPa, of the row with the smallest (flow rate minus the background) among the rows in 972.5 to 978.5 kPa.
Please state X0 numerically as 974 kPa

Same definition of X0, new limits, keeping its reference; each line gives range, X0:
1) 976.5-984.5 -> 983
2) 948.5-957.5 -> 957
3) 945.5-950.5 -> 947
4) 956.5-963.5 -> 961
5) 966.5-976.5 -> 967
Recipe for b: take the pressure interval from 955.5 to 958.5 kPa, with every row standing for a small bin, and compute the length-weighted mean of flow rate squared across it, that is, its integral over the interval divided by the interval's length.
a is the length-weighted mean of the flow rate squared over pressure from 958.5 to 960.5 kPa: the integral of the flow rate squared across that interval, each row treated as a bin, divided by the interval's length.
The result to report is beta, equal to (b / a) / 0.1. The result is 12.2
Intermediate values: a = 2194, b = 2673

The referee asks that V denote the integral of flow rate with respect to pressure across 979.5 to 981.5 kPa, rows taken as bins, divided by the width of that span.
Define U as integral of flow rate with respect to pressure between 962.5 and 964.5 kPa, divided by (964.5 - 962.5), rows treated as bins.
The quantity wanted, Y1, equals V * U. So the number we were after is 2903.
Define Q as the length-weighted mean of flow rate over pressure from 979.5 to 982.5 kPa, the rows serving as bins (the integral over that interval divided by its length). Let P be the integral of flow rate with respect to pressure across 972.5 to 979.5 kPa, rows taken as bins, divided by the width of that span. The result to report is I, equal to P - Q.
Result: -2.3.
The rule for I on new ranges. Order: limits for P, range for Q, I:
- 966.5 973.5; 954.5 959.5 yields 2.0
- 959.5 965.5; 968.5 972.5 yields -6.7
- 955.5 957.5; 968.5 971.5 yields -1.1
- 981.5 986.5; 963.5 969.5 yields 5.6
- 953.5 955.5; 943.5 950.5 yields -2.2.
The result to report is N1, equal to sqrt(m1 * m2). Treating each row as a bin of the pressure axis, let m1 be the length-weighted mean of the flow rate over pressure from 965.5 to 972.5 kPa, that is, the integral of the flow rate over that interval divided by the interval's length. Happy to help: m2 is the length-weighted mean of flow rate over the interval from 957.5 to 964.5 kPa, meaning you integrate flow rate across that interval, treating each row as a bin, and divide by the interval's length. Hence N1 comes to 50.6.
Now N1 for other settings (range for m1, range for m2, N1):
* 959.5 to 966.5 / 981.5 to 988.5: 53.3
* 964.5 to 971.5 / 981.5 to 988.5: 55.3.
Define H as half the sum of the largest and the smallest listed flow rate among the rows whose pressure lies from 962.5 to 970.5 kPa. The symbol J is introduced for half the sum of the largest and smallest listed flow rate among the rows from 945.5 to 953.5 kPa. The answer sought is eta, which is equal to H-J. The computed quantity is -4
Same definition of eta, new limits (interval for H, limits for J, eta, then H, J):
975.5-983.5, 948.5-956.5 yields 1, 57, 56.4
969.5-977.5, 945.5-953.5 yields -1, 56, 56.4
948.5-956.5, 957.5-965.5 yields 8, 56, 48.4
